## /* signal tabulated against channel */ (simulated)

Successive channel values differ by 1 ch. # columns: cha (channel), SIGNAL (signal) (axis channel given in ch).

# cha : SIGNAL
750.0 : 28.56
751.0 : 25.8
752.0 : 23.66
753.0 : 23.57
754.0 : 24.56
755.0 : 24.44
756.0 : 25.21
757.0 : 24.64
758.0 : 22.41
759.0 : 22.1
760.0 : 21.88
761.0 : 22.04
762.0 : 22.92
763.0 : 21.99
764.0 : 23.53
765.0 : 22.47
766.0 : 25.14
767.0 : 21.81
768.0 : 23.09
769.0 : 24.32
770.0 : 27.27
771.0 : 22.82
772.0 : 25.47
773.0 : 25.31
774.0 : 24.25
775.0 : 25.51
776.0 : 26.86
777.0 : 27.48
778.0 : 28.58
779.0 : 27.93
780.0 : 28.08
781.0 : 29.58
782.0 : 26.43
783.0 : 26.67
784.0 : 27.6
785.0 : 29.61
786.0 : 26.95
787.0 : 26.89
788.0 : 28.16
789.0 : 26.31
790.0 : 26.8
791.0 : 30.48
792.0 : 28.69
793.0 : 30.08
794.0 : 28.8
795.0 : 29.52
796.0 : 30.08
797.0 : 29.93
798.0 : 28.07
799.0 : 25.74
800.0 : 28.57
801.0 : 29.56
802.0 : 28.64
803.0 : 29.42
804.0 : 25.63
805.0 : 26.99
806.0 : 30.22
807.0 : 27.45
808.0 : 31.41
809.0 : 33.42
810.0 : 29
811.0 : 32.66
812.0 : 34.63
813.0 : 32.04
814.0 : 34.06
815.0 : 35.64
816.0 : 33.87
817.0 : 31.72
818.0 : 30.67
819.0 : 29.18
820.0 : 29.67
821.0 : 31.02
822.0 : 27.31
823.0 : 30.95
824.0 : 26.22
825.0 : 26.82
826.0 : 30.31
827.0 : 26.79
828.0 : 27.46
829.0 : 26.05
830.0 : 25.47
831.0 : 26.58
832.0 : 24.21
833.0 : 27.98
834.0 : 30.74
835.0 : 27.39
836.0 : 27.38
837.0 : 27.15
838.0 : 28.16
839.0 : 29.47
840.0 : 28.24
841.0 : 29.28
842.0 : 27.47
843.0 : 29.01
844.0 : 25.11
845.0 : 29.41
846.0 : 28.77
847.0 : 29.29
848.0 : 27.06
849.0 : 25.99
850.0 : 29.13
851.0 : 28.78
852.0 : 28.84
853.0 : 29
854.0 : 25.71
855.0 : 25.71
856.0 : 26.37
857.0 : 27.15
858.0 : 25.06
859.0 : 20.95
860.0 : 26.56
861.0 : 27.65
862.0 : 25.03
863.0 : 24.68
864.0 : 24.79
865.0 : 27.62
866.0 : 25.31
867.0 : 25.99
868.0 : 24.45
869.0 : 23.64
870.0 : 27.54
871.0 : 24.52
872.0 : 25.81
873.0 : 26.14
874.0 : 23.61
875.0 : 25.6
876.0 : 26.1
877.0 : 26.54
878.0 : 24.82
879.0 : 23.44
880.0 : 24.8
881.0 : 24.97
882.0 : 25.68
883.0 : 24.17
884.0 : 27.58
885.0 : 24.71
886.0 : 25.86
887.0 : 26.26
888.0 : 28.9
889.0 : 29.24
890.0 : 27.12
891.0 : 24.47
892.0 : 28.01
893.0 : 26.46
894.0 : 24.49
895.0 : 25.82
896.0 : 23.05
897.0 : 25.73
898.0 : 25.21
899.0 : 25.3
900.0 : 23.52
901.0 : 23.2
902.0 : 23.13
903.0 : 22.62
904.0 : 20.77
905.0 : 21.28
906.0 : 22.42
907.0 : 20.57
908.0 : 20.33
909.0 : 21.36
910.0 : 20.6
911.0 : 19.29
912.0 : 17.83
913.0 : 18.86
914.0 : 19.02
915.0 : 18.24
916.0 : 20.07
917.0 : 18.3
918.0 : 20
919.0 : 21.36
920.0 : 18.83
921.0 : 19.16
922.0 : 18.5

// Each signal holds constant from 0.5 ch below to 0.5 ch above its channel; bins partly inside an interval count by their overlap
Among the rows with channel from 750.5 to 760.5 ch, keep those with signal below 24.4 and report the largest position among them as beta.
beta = 760.0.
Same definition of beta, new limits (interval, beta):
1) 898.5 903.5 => 903.0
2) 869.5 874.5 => 874.0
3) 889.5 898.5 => 896.0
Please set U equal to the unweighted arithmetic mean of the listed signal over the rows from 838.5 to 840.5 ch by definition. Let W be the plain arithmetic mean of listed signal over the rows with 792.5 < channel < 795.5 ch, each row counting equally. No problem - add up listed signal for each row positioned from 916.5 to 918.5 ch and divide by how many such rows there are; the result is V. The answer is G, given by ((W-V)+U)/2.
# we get 19.6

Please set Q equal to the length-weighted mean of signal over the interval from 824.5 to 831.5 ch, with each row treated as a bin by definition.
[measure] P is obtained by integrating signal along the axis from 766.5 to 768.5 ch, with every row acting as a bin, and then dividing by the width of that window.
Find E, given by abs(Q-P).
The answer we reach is 4.6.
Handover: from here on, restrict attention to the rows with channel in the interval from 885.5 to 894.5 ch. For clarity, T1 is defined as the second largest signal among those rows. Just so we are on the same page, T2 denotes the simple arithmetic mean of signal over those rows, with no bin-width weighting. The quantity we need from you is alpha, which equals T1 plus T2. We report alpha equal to 56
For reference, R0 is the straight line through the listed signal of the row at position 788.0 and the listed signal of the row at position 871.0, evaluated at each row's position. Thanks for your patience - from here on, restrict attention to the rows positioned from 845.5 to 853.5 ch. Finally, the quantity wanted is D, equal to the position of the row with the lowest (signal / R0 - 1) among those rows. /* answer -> 849.0 ch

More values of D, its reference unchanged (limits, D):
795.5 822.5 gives 799.0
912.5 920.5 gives 915.0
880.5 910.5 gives 908.0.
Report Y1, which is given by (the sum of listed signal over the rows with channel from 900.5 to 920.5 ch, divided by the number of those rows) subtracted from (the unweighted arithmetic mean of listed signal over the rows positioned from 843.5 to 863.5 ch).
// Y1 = 6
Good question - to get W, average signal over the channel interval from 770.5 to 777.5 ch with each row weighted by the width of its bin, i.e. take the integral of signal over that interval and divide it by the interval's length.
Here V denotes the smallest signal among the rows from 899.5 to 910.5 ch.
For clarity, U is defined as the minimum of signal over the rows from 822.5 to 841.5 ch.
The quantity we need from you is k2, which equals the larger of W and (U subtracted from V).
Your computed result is 25.4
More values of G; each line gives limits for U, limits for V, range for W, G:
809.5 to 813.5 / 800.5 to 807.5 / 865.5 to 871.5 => 14.5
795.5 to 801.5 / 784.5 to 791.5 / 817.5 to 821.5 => 15.5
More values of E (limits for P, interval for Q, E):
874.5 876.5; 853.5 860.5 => 0.5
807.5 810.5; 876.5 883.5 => 6.4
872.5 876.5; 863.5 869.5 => 0.1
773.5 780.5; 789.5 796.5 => 2.3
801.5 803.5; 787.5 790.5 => 1.9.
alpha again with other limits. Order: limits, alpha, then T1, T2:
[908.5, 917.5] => 40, 20.6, 19.3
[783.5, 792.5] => 58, 29.61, 27.9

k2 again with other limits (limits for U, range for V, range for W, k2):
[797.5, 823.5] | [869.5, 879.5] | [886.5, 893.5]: 27.2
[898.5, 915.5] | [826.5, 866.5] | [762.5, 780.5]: 25.1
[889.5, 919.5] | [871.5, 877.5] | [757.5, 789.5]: 25.4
